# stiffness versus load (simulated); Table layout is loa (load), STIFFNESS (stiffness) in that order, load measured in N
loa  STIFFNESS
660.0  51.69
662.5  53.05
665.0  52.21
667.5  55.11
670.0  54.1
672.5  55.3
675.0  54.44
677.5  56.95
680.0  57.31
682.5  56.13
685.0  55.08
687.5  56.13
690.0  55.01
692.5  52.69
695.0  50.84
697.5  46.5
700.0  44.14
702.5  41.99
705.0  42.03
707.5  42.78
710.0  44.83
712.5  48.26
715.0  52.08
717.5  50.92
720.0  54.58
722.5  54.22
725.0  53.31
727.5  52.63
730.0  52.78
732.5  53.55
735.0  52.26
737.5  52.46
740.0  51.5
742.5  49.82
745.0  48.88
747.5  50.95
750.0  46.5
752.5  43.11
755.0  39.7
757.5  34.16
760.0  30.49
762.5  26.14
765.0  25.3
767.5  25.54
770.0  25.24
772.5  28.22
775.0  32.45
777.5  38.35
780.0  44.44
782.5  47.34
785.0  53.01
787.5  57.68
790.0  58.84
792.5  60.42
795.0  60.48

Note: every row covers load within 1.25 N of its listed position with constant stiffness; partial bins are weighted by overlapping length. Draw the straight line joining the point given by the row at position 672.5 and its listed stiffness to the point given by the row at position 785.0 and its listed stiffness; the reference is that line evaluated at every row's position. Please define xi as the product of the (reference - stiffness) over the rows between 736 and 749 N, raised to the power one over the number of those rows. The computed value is 2.9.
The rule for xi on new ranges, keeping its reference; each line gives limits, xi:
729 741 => 1.4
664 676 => 0.0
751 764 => 17.8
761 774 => 27.3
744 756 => 6.8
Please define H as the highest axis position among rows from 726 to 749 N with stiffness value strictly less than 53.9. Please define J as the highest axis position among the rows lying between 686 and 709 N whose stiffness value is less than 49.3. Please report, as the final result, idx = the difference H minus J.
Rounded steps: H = 747.5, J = 707.5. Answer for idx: 40.0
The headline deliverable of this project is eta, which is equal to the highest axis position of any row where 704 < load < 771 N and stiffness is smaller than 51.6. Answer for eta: 770.0 N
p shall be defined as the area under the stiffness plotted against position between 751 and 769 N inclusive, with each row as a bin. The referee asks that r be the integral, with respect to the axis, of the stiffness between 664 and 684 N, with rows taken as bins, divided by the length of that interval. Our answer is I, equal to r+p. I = 634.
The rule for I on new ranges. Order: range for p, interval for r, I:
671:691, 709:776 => 1159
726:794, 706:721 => 3032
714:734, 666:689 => 1116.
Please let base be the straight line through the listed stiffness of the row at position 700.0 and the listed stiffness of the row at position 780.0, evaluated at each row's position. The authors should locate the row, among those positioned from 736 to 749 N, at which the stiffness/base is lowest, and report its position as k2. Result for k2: 745.0 N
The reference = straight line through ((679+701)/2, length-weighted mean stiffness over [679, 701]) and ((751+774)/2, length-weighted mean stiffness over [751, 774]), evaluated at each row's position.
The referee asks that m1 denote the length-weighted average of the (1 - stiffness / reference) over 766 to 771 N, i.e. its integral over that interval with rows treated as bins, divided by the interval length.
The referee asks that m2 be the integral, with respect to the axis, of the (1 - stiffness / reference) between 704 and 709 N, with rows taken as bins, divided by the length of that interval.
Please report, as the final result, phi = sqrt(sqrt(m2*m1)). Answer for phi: 0.35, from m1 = 0.13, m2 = 0.11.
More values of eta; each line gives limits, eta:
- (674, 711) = 710.0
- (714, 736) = 717.5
